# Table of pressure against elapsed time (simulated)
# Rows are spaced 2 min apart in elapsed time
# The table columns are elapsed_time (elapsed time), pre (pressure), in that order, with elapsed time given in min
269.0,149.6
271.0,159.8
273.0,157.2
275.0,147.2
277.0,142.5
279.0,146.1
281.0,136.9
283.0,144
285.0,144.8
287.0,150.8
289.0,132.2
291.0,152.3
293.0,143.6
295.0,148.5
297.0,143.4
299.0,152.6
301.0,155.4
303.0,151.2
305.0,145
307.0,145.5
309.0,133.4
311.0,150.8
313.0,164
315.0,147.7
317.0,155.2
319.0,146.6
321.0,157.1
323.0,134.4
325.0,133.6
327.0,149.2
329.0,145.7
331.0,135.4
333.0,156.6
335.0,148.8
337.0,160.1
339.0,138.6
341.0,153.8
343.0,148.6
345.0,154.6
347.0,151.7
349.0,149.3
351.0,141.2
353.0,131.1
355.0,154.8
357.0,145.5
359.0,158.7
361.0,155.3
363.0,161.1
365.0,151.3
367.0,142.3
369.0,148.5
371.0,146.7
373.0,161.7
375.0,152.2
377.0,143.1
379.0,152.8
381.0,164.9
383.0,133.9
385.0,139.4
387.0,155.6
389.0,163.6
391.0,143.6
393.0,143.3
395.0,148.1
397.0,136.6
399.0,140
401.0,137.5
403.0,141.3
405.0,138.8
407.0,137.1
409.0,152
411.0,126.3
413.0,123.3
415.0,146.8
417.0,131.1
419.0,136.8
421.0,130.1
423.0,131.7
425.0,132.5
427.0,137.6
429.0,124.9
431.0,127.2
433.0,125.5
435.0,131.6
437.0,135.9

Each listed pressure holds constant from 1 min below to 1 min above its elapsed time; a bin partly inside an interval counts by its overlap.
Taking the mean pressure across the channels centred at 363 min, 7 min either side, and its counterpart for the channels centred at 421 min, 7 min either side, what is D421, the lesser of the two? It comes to 135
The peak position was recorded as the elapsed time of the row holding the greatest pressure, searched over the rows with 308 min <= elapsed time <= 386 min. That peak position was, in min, 381.0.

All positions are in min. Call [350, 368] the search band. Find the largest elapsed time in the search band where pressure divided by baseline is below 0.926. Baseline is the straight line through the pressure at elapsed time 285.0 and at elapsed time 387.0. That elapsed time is 353.0 min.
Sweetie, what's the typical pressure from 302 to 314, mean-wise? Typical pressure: 148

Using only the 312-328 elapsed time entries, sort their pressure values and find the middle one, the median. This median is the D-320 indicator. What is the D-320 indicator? 148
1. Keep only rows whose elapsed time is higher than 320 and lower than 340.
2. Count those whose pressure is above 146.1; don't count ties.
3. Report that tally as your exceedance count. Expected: 5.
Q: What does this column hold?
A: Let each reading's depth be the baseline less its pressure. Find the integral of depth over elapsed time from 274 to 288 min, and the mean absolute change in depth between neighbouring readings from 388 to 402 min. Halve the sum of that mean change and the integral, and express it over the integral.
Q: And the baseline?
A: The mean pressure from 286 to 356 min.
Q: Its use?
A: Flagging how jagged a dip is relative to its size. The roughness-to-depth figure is 0.59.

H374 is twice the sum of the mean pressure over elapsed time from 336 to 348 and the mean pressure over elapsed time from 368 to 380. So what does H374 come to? 604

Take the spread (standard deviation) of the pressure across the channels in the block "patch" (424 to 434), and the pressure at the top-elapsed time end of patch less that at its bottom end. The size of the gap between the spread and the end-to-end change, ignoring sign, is 12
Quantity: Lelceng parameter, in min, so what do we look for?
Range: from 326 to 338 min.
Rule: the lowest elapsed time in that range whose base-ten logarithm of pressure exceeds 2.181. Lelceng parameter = 333.0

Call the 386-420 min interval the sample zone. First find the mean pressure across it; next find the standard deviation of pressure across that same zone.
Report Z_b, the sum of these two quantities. 151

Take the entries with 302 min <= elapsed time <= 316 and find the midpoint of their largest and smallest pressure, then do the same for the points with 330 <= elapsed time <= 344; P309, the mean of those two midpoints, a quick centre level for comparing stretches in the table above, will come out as 148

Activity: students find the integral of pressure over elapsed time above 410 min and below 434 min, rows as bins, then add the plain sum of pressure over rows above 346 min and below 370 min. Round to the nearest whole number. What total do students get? 4938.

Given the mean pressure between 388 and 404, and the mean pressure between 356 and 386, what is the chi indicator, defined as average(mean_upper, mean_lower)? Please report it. 147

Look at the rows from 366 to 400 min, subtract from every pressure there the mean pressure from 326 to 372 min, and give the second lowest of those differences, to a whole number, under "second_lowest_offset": -12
